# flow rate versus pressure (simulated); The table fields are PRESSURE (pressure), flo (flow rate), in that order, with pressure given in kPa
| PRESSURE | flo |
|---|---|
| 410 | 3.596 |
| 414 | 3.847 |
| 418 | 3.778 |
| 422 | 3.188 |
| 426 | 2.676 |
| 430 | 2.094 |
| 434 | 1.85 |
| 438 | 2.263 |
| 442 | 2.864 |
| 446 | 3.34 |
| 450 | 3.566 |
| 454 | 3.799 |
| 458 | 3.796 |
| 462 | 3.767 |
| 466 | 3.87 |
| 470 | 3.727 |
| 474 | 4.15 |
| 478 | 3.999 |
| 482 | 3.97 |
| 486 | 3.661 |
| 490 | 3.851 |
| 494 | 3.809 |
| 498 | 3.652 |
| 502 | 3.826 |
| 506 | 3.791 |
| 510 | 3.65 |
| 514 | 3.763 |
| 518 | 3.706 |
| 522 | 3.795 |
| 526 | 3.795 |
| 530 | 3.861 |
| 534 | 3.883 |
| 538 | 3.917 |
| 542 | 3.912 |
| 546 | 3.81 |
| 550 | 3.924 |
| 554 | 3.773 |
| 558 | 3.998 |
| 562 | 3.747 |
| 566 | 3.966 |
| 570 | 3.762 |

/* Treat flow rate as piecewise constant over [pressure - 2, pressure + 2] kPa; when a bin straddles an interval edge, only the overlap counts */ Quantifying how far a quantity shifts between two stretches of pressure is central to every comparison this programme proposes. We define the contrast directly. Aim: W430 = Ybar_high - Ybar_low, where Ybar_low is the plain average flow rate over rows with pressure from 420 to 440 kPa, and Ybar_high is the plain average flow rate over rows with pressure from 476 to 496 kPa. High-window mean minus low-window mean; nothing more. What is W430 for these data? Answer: 1.4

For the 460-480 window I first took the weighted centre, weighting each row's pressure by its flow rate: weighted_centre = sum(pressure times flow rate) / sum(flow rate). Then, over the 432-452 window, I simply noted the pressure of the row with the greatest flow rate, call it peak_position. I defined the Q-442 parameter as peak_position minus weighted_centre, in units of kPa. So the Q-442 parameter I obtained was -20.2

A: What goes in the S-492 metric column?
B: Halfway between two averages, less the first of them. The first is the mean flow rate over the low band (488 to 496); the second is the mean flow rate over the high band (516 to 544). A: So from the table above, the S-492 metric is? 0.0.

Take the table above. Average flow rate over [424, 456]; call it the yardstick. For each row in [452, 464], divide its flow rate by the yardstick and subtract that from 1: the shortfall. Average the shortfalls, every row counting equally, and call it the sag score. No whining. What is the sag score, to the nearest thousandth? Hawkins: -0.349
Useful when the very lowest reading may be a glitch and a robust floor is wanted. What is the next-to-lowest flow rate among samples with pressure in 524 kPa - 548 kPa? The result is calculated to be 3.81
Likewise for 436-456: 2.864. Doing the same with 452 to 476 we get 3.767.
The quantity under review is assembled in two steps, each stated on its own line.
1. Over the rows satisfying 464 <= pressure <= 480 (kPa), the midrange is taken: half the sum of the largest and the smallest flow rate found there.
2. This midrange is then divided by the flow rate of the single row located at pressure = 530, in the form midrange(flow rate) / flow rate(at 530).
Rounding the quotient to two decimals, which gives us 1.02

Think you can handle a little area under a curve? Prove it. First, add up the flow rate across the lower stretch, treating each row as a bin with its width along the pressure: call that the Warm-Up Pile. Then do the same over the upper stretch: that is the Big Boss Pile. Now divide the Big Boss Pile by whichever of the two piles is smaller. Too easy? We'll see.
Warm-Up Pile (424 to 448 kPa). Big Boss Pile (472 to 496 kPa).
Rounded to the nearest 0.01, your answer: 1.55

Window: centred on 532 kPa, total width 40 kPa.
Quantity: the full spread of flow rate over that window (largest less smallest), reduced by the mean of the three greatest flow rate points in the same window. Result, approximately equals -3.70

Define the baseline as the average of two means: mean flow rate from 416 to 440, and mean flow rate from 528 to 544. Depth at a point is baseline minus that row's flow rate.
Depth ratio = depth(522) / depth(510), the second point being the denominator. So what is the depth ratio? 1.4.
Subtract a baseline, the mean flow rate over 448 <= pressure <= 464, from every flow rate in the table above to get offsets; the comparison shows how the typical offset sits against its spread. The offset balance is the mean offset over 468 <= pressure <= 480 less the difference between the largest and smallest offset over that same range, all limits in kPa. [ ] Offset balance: -0.20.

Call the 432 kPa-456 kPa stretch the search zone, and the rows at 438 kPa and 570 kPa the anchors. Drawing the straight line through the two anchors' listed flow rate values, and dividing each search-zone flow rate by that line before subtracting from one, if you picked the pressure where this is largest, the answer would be 434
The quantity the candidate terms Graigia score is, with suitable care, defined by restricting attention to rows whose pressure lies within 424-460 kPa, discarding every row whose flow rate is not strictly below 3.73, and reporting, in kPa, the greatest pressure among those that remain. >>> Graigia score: 450 kPa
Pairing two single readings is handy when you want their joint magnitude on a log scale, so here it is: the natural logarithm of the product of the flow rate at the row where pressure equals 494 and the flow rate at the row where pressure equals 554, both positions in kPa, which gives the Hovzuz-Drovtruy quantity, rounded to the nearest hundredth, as 2.67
